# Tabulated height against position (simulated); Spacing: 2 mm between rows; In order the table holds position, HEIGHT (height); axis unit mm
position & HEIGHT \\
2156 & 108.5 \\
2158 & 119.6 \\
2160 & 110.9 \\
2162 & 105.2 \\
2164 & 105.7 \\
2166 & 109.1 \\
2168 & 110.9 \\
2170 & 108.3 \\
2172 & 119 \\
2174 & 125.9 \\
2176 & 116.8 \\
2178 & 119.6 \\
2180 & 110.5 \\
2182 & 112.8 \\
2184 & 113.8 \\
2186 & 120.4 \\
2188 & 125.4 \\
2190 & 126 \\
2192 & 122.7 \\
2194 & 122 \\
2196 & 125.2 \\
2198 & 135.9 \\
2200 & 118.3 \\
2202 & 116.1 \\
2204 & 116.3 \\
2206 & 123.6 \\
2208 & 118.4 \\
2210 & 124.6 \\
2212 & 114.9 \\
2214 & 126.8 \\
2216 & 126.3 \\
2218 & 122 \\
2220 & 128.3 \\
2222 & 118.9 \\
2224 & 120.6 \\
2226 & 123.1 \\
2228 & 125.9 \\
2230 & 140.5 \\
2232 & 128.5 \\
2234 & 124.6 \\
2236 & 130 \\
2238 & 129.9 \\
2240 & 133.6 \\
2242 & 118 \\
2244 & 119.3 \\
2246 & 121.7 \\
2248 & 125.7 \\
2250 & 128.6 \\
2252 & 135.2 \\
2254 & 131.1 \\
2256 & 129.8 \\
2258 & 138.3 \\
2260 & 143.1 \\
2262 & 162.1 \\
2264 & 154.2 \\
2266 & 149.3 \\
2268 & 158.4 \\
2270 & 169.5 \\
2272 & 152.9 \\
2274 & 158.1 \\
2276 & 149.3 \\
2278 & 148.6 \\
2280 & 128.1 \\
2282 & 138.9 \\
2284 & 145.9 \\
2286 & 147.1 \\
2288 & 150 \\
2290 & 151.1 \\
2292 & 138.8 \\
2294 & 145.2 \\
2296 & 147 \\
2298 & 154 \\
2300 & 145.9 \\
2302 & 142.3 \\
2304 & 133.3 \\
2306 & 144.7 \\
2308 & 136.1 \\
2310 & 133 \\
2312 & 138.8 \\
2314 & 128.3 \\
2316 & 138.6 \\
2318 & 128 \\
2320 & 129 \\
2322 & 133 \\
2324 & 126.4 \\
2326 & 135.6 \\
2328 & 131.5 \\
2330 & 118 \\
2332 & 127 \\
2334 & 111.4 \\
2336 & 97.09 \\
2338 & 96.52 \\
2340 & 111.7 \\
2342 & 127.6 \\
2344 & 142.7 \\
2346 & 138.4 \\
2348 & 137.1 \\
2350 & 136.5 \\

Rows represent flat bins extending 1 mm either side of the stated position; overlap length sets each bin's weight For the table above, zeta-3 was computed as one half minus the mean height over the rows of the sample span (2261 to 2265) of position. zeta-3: -158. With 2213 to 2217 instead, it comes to -126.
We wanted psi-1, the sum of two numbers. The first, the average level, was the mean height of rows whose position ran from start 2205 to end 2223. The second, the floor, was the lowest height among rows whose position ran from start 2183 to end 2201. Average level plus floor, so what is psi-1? 236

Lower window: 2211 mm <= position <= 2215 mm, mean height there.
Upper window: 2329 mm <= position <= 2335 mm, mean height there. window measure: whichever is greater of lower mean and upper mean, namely 121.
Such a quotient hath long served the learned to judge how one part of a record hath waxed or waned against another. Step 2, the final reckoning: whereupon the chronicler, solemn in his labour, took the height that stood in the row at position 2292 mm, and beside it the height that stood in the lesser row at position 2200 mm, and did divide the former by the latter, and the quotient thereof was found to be 1.17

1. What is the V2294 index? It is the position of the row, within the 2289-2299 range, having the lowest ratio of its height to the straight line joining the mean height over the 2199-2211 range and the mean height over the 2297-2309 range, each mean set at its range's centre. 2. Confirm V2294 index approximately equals 2292 mm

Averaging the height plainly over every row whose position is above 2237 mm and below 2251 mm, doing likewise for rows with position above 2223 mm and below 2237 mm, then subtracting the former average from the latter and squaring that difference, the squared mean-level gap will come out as 5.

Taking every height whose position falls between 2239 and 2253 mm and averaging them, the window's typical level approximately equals 126.0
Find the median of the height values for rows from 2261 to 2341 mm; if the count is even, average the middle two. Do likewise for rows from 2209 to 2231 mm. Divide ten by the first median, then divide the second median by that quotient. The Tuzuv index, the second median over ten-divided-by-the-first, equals 1730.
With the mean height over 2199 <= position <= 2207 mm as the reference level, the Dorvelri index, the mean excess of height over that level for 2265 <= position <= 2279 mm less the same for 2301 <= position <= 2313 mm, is 17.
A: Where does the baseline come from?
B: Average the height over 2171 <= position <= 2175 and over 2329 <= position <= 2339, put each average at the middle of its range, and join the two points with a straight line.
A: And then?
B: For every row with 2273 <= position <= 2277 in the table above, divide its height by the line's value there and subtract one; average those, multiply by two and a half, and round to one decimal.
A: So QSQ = 0.9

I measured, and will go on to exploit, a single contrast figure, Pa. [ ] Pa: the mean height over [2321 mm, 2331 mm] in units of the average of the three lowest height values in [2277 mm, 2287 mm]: 0.94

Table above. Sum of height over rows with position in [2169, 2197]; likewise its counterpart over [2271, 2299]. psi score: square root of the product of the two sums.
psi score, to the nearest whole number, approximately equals 1852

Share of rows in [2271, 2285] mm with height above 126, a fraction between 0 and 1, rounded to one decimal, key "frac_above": 1.0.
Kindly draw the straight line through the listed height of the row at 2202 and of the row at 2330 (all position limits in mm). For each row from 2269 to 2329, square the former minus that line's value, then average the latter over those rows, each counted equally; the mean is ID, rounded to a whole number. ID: 687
